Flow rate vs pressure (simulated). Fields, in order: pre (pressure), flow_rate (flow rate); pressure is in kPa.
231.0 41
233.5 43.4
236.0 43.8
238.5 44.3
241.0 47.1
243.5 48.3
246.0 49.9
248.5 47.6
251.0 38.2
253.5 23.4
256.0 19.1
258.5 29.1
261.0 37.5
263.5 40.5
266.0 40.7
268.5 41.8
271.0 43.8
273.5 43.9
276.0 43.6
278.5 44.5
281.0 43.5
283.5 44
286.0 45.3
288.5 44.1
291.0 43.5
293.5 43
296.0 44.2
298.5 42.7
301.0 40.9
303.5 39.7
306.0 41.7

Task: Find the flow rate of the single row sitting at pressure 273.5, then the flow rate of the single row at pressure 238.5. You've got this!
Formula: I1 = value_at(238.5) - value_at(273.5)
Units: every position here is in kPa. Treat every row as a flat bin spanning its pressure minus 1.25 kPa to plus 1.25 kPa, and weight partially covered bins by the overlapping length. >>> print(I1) 0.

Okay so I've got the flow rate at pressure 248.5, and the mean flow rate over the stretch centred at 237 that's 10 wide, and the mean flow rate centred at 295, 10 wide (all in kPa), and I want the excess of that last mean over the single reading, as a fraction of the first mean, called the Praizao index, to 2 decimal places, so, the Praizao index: -0.10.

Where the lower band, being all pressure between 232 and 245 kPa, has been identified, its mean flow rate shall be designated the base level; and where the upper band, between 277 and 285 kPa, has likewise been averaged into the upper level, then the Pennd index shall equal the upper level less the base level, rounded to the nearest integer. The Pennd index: -1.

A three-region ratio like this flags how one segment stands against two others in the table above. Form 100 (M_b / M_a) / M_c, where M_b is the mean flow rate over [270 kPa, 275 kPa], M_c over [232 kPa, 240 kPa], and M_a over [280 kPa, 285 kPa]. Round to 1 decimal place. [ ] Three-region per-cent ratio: 2.3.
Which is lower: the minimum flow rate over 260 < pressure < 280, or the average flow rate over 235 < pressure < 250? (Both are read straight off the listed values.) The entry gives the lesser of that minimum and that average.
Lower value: 37.5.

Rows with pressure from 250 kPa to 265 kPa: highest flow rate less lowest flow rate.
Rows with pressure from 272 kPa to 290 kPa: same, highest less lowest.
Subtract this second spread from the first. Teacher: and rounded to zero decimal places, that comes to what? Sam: 20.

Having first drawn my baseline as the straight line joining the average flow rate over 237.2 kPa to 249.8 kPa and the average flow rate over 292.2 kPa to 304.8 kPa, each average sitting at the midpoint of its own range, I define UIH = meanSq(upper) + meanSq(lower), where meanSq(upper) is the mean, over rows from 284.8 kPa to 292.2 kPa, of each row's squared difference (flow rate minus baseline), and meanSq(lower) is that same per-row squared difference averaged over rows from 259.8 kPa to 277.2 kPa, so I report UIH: 20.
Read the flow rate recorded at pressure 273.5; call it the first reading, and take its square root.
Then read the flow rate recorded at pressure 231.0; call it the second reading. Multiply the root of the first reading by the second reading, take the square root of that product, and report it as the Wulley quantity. 16.5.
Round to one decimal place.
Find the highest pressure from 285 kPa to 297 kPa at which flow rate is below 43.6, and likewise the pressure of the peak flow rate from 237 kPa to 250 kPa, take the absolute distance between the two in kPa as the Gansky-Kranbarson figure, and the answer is 47.5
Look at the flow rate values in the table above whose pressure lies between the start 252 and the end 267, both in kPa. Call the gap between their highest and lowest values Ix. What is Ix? 22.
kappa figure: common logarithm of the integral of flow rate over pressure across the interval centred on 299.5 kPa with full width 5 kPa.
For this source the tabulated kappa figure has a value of 2.32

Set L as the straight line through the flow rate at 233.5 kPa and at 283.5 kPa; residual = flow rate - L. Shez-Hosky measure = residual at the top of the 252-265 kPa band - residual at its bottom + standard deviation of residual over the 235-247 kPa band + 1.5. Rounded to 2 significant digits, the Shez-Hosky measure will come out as 21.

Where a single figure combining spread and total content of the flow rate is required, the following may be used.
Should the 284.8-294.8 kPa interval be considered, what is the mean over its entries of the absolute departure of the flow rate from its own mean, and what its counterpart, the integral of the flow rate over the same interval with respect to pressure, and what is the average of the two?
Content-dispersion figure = 220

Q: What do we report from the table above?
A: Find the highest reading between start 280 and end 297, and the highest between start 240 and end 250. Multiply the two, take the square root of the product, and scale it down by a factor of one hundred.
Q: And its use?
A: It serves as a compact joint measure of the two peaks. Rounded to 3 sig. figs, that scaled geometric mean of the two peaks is 0.475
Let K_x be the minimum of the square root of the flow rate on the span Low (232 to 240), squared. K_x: 43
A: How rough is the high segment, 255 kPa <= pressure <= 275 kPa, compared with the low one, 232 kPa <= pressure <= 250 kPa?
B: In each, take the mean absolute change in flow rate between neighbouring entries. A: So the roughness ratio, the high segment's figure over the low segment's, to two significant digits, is 2.4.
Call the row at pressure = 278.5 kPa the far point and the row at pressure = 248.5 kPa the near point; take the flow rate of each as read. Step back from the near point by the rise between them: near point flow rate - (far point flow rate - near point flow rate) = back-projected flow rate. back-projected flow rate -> 51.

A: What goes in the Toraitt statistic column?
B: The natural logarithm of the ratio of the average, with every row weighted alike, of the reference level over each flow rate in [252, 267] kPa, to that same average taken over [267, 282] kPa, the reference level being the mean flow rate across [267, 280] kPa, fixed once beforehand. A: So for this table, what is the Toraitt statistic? 0.40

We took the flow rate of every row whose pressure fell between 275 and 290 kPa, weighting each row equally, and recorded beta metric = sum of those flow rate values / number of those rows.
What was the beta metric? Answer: 44.2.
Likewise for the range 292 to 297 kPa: 43.6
